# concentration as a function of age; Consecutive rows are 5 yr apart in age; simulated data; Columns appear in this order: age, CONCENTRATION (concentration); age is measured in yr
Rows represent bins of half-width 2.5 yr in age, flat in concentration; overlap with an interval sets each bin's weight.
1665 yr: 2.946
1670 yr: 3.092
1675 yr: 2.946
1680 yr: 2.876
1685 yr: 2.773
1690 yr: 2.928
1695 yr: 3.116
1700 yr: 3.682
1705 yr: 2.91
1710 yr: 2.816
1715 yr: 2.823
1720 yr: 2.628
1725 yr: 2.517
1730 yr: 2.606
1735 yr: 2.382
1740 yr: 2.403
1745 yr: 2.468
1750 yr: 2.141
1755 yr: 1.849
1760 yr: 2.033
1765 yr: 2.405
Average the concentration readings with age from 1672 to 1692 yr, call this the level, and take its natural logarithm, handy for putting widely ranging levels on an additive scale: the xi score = 1.06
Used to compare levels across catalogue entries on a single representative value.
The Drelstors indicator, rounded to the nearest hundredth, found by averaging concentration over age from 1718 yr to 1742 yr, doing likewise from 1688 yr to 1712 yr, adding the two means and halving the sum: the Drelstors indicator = 2.80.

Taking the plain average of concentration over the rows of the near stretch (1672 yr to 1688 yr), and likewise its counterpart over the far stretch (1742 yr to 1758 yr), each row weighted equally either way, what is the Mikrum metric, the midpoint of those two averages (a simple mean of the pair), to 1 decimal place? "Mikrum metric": 2.5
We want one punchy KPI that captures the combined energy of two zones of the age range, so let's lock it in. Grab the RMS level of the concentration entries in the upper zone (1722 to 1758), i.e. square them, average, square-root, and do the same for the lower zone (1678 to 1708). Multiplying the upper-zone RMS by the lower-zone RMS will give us 7.20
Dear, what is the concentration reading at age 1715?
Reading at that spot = 2.823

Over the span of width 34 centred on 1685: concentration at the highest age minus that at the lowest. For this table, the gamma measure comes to 0.6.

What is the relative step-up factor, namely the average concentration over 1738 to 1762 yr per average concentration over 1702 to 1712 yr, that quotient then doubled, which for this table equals 1.5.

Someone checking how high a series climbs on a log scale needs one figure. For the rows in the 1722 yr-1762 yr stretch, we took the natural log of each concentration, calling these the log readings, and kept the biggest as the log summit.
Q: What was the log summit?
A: 0.96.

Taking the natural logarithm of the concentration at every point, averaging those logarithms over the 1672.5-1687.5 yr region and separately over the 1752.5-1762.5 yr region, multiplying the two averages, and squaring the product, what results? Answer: 0.49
